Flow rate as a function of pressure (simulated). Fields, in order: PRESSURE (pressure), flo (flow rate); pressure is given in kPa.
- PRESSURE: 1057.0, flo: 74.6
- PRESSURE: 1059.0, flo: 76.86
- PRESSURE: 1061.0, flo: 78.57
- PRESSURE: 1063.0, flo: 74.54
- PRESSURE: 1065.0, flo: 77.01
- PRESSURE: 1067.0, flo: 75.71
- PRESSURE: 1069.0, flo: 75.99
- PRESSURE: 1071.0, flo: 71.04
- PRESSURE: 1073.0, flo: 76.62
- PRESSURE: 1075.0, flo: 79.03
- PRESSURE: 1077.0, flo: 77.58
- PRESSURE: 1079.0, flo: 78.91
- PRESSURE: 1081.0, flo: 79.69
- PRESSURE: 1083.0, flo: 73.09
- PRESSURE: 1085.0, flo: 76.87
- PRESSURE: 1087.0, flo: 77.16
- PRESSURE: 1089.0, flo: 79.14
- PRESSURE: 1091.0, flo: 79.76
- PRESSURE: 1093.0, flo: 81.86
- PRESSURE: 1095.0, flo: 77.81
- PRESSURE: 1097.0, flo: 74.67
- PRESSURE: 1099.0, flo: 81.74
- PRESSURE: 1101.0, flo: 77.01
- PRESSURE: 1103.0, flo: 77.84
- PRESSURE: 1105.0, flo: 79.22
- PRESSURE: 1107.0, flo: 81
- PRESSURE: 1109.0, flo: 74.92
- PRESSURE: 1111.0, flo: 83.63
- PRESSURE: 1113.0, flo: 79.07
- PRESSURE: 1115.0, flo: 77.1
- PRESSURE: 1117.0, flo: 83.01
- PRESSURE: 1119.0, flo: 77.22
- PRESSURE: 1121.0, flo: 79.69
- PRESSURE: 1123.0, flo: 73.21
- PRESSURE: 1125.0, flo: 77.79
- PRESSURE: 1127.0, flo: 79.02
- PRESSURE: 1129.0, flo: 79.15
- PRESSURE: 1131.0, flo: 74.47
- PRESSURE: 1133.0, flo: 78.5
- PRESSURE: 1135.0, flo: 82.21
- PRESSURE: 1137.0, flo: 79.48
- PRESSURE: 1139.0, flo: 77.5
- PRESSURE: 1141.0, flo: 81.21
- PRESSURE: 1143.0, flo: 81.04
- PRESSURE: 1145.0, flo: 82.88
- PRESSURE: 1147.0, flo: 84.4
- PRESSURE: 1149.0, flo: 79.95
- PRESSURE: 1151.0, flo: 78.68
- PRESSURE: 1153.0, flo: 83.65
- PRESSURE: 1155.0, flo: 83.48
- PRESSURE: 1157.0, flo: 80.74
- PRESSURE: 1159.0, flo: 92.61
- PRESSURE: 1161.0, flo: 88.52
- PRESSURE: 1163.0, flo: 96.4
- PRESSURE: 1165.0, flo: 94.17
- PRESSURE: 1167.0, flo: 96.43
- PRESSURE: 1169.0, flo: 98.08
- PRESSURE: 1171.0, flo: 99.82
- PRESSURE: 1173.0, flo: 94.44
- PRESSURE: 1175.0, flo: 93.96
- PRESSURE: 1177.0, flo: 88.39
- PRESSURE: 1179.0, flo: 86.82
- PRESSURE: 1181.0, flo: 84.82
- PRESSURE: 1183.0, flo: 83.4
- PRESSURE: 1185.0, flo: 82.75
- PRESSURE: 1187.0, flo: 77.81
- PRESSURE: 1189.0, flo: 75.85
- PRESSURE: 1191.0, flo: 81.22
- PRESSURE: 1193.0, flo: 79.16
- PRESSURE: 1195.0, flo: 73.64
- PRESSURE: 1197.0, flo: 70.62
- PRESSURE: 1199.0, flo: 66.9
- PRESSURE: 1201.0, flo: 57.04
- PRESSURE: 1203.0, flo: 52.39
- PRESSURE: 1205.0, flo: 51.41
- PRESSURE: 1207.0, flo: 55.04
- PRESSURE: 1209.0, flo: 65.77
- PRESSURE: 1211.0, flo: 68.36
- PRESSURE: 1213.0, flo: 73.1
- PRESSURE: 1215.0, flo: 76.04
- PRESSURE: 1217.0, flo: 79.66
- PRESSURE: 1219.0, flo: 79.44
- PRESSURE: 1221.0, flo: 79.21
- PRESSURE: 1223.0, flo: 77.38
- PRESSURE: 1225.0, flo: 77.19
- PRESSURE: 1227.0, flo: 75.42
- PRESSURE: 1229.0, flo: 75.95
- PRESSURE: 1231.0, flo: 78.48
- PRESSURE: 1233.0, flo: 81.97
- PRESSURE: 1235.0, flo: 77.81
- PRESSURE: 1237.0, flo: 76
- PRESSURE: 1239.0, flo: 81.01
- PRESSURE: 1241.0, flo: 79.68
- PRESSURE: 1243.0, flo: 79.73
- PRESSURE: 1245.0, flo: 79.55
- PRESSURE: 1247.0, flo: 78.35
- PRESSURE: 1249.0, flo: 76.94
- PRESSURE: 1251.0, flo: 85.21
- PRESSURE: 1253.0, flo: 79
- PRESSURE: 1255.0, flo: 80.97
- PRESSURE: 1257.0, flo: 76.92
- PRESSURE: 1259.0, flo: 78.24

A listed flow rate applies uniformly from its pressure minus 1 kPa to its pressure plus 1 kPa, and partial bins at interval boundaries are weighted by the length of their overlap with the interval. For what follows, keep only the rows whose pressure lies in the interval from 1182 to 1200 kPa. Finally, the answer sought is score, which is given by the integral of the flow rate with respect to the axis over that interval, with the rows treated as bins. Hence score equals 1383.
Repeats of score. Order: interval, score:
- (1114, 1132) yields 1401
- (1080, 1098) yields 1400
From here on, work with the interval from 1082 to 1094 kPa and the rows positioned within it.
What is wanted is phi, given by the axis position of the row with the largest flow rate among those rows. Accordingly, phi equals 1093.0 kPa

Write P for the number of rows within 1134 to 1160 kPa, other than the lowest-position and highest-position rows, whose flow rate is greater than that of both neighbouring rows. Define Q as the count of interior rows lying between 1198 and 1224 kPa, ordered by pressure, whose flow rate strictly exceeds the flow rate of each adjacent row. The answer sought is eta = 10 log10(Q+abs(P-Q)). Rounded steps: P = 3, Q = 1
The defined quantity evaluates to 4.8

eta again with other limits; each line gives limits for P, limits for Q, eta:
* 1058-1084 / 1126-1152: 7.0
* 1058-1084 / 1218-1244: 7.0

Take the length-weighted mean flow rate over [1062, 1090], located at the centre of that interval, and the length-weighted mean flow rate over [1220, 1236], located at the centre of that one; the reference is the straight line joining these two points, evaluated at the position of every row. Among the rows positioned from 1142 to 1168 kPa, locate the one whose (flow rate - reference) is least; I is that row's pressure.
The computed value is 1151.0 kPa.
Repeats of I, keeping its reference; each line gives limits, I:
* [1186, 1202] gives 1201.0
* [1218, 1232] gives 1227.0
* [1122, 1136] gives 1123.0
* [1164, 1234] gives 1205.0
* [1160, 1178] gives 1177.0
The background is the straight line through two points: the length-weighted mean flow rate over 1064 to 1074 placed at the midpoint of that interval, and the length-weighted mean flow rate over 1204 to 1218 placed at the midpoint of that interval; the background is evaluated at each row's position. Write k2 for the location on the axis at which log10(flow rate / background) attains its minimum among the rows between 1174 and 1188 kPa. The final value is 1187.0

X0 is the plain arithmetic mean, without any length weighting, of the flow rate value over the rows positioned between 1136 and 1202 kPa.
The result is 84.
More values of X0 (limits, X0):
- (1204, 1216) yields 65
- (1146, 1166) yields 86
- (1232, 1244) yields 79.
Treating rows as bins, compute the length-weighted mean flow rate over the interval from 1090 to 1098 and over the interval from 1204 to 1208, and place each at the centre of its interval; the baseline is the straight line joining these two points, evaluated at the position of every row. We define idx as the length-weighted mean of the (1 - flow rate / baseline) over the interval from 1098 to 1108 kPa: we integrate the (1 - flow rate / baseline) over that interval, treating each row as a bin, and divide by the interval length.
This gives 0.0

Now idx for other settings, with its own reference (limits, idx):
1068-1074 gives 0.1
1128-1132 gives -0.1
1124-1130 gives -0.1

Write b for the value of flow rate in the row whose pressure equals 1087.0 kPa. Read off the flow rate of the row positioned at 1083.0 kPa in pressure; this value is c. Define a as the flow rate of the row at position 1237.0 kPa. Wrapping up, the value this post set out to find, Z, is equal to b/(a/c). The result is 74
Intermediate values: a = 76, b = 77.16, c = 73.09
